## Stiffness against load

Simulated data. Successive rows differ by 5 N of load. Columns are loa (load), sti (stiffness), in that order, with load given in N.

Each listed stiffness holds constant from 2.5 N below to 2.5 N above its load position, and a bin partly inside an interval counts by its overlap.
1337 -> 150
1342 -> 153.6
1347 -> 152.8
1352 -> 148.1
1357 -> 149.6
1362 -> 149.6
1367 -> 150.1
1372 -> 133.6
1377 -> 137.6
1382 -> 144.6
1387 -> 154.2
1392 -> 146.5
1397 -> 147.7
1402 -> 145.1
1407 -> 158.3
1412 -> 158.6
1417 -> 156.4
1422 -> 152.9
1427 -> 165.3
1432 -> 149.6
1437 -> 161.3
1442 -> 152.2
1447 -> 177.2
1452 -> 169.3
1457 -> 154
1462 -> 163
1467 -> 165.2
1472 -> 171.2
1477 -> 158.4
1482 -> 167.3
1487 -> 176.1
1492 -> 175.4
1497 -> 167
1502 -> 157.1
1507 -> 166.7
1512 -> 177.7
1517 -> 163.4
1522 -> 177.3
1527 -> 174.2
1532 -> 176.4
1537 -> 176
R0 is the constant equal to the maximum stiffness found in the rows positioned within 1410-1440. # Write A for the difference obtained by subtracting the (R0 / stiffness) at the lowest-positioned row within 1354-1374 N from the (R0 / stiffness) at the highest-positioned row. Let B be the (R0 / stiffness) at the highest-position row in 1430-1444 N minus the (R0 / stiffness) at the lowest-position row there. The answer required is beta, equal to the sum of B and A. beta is 0.11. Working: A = 0.13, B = -0.02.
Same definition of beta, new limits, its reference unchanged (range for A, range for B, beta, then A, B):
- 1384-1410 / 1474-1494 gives -0.13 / -0.03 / -0.10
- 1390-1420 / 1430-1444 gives -0.09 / -0.07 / -0.02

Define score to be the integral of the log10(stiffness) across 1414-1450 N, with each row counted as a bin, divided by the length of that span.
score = 2.20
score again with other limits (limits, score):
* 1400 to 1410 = 2.18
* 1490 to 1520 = 2.22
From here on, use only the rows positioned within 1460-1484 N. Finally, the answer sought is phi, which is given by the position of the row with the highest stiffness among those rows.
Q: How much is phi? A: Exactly 1472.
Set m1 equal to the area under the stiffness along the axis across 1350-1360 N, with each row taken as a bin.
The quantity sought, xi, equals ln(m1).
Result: 7.31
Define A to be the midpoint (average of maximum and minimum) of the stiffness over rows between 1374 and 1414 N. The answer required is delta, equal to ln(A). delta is 5.00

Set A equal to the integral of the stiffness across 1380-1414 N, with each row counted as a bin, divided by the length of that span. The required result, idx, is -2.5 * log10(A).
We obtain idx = -5.45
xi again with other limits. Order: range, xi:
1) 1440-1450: 7.41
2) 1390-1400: 7.29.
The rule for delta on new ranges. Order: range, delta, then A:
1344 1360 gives 5.01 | 150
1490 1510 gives 5.11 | 166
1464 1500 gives 5.12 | 167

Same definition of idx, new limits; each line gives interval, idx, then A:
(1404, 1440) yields -5.49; 157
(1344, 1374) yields -5.42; 148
